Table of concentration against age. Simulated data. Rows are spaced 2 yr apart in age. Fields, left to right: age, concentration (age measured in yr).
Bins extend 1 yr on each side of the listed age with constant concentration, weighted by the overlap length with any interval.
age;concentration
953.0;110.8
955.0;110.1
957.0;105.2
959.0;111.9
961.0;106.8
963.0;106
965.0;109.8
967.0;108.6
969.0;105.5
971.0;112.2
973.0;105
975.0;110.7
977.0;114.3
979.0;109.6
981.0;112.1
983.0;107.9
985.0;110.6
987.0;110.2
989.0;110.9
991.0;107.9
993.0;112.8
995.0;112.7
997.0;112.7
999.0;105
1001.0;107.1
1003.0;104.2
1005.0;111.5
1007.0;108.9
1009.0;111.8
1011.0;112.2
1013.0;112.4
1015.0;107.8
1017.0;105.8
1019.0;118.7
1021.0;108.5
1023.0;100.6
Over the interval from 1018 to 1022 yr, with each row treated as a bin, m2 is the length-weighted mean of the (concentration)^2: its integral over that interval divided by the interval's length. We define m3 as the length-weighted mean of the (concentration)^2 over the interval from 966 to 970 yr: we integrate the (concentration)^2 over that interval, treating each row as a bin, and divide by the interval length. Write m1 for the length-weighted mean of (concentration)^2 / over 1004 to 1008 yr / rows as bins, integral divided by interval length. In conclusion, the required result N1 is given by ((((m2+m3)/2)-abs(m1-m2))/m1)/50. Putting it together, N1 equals 0.0188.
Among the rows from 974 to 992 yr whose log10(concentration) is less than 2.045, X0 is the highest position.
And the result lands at 991.0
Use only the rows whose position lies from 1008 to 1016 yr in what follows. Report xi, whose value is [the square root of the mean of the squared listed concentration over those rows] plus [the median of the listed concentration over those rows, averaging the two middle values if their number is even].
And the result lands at 223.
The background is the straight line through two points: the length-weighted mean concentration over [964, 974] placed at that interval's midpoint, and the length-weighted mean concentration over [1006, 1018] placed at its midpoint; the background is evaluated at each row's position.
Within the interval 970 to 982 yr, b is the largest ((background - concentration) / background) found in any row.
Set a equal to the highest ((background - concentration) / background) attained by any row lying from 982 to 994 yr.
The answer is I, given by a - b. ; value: -0.02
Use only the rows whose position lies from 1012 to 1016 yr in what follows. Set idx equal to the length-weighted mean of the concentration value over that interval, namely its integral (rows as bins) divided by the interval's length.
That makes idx 110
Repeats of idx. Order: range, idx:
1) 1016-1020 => 112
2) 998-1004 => 105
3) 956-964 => 107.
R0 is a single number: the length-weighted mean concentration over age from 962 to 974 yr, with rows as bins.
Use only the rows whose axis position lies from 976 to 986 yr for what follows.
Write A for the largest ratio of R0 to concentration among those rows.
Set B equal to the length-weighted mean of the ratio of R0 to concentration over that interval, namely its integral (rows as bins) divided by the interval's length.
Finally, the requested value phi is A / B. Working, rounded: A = 1.00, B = 0.97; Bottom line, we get 1.03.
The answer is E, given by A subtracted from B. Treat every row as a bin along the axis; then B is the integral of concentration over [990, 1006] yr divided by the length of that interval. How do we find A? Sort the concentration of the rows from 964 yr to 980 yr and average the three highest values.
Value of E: -3.2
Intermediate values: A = 112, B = 109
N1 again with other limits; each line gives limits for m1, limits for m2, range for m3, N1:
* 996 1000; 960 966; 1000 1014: 0.0194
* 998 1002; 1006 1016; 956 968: 0.0195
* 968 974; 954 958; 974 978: 0.0209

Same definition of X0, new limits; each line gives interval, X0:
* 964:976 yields 975.0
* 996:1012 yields 1007.0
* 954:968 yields 967.0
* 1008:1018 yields 1017.0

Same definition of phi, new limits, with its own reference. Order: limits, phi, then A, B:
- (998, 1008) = 1.03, 1.04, 1.01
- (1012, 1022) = 1.04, 1.02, 0.98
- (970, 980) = 1.05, 1.03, 0.98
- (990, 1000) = 1.05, 1.03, 0.98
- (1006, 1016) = 1.03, 1.00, 0.98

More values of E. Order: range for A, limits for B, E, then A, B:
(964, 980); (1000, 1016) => -2.9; 112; 109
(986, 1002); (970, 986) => -2.4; 113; 110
